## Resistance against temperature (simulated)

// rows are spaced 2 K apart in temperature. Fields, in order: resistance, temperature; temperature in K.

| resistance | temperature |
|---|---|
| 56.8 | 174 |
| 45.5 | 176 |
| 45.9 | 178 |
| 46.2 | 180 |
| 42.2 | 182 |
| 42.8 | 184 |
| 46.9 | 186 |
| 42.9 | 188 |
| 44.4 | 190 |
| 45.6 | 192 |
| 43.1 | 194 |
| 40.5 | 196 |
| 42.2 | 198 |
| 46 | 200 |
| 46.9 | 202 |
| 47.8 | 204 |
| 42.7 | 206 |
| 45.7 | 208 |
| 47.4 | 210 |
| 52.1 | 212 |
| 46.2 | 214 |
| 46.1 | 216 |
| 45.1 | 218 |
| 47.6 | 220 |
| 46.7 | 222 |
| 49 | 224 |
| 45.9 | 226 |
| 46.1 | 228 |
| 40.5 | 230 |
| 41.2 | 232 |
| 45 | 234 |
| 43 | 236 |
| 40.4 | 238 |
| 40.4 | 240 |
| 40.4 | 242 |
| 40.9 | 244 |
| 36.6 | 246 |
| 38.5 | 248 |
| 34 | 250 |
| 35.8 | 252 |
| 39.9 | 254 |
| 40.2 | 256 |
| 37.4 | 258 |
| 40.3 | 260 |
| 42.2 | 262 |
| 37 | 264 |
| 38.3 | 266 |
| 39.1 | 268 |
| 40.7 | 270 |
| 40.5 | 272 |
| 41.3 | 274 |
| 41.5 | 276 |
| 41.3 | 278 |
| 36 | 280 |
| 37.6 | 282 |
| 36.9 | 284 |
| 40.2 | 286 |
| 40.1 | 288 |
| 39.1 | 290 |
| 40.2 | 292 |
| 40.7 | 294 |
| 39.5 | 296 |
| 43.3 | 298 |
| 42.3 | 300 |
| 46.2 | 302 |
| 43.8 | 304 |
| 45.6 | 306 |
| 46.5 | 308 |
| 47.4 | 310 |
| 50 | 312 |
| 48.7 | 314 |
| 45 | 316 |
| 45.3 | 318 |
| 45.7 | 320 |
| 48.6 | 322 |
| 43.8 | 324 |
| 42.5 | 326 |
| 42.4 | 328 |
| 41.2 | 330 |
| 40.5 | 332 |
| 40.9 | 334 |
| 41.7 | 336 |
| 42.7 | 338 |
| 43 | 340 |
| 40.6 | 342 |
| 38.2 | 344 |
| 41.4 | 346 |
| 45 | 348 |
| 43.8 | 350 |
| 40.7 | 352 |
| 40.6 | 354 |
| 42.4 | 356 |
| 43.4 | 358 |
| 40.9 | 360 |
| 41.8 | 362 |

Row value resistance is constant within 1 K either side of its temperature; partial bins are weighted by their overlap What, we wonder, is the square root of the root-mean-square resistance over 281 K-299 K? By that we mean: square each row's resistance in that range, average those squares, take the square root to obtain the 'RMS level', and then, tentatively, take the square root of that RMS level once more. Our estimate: 6.31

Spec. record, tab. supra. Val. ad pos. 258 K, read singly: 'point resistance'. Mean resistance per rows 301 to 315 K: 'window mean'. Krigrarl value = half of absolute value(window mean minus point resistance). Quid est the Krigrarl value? 4.7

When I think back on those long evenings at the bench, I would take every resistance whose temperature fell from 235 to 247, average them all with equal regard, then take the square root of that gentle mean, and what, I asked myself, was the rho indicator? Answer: 6.3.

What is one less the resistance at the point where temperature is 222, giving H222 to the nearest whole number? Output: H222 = -46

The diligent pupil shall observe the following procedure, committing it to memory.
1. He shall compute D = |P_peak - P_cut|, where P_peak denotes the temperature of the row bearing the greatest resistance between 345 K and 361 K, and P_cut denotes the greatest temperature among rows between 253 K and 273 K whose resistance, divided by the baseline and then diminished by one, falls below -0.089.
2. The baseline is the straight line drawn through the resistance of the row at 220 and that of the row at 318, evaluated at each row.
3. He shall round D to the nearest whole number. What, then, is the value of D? 76 K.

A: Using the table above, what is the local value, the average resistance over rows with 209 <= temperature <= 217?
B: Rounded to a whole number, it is 48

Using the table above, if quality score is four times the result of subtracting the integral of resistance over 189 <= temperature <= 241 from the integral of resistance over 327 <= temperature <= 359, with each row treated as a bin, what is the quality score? -3993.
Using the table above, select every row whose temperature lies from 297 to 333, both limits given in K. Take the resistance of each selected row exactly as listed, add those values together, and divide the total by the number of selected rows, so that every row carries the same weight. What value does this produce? 44.9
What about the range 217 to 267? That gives 41.3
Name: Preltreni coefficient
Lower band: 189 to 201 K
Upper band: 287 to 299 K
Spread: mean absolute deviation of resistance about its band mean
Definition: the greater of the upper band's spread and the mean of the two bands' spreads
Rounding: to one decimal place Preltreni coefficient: 1.4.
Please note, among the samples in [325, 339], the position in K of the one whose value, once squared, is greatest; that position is 338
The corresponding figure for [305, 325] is 312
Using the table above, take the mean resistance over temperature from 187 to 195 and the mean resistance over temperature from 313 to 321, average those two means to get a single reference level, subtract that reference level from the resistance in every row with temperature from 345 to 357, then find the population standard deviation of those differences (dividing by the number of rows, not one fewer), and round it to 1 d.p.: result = 1.6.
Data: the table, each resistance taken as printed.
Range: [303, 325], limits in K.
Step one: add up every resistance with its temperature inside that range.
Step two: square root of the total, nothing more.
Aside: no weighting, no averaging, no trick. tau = 22.6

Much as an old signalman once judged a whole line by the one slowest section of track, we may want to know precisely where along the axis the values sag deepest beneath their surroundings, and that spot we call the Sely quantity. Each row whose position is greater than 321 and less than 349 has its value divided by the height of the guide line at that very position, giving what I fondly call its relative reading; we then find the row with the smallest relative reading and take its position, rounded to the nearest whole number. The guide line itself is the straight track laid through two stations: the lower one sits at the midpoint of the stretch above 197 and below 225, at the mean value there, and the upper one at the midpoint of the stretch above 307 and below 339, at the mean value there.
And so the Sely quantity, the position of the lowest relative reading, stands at 344 K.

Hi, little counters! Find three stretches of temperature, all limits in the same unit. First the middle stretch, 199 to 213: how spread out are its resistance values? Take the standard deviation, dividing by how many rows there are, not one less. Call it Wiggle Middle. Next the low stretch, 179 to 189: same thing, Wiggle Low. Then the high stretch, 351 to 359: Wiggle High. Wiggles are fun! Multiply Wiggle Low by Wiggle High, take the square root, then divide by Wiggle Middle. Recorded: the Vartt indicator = 0.58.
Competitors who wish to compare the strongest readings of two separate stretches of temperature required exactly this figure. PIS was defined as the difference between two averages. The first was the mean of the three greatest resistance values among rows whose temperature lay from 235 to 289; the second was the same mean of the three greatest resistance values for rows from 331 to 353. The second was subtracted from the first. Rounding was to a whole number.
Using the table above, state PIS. -2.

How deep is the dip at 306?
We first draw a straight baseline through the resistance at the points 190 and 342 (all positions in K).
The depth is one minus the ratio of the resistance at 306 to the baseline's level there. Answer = -0.10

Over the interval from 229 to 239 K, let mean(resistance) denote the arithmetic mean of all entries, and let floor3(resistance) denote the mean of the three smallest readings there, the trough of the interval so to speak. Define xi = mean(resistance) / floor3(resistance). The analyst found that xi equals 1.032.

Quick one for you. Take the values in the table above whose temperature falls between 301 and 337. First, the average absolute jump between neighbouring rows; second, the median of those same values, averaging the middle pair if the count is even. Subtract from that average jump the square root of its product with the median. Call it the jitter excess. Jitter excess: -6.8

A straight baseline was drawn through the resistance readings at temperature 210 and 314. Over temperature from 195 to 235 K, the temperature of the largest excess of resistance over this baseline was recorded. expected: 212 K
